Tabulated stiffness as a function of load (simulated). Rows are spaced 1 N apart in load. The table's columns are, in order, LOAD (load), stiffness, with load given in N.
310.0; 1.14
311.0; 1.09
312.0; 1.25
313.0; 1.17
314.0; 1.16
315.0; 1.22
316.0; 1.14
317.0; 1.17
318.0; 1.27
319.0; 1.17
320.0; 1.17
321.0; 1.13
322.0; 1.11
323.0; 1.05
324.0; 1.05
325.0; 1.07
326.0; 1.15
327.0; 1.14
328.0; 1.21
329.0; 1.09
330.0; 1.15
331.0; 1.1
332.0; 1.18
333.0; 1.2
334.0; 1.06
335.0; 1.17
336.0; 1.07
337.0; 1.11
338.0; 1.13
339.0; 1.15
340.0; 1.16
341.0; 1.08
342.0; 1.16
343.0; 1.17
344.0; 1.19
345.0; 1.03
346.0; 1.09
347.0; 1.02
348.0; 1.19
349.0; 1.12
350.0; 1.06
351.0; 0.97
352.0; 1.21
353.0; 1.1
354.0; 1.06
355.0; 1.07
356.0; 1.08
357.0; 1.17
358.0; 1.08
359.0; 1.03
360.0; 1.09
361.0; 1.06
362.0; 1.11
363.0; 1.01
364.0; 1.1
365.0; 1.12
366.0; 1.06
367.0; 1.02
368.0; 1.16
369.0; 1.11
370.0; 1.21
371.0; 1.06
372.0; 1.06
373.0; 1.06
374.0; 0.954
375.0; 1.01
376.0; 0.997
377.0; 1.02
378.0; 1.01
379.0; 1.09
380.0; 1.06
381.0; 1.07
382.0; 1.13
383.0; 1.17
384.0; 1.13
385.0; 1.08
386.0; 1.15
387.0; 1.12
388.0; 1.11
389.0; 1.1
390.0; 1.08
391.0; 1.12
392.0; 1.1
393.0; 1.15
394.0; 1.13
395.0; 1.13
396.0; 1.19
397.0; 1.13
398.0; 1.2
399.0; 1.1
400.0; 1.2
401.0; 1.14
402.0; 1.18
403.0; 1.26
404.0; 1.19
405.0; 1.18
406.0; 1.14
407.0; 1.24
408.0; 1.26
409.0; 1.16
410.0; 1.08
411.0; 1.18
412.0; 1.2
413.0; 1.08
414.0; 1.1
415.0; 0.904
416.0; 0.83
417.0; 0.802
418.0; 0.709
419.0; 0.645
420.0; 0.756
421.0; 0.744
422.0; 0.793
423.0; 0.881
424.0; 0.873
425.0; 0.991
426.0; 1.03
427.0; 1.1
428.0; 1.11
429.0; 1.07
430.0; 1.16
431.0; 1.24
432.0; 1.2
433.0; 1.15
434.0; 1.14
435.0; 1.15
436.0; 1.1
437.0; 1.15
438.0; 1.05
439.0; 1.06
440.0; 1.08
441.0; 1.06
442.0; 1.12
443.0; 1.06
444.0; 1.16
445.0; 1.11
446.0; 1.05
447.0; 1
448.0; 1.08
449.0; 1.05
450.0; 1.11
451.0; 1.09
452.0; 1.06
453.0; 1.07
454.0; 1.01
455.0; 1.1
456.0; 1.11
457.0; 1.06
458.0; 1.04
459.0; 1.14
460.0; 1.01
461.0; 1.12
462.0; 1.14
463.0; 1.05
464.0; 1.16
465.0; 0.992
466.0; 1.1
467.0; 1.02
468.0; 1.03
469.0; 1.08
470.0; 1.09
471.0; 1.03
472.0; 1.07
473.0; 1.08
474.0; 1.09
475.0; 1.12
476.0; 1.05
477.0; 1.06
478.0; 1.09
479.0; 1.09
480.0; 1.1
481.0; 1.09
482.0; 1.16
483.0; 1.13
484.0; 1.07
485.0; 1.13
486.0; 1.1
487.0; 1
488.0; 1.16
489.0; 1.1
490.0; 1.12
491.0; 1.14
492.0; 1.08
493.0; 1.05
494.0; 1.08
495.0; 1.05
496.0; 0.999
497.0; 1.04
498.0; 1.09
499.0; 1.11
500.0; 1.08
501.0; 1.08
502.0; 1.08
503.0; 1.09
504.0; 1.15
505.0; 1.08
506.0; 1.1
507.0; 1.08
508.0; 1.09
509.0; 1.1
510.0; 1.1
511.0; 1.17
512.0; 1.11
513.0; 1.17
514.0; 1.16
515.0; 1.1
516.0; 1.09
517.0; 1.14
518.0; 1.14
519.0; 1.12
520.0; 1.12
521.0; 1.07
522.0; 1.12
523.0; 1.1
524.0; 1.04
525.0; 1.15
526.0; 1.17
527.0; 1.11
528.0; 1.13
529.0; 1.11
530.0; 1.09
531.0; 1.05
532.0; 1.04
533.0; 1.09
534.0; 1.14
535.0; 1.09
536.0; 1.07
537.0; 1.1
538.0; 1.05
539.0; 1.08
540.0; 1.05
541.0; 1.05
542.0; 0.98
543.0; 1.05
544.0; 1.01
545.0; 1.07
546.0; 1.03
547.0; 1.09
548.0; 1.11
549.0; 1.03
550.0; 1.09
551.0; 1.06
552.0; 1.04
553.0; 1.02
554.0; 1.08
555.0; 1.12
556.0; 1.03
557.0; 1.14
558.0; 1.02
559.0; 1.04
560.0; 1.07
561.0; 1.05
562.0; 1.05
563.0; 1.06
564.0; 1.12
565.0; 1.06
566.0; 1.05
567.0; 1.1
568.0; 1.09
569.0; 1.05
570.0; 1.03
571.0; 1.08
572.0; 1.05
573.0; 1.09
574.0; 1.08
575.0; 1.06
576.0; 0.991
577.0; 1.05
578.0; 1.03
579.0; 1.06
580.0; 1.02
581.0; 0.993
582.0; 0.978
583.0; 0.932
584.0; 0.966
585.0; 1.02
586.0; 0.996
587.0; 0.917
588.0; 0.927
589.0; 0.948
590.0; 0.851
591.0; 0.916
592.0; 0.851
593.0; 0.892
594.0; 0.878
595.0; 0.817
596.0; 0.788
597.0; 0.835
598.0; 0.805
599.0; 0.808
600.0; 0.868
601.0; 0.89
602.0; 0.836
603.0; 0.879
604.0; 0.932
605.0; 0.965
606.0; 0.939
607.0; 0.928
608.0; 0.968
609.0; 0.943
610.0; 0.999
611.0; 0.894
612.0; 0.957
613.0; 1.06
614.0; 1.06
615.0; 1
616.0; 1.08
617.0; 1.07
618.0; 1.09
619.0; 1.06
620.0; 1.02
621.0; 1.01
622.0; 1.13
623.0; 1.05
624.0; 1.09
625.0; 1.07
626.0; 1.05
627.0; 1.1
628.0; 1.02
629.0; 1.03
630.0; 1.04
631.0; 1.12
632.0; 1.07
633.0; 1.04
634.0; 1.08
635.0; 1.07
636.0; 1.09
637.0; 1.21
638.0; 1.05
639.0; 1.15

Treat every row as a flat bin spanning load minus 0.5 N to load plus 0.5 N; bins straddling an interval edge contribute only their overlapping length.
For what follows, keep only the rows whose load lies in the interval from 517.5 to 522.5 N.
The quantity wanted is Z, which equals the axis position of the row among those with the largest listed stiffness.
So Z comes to 518.0 N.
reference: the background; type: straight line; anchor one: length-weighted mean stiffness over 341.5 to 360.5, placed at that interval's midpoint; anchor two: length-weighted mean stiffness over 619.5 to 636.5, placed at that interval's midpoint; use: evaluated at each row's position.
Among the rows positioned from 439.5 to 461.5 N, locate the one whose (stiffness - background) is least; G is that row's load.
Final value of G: 447.0 N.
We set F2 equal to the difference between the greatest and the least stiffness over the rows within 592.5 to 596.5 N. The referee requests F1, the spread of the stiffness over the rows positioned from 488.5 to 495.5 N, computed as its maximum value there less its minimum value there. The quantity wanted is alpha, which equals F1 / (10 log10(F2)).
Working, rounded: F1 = 0.090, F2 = 0.104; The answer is -0.009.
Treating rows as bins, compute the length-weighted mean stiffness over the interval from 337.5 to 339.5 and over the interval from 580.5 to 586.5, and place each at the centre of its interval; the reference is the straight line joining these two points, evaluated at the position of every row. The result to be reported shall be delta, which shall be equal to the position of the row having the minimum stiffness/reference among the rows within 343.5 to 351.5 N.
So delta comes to 351.0 N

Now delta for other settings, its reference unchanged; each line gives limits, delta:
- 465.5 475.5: 467.0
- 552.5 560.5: 553.0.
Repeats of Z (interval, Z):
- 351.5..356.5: 352.0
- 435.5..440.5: 437.0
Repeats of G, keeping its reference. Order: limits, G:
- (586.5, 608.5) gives 596.0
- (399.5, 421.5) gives 419.0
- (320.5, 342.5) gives 323.0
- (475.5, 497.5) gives 487.0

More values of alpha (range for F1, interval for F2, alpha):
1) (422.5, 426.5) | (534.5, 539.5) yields -0.012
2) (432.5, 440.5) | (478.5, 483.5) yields -0.009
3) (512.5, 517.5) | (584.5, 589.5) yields -0.008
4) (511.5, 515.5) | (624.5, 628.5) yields -0.006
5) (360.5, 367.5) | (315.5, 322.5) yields -0.014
